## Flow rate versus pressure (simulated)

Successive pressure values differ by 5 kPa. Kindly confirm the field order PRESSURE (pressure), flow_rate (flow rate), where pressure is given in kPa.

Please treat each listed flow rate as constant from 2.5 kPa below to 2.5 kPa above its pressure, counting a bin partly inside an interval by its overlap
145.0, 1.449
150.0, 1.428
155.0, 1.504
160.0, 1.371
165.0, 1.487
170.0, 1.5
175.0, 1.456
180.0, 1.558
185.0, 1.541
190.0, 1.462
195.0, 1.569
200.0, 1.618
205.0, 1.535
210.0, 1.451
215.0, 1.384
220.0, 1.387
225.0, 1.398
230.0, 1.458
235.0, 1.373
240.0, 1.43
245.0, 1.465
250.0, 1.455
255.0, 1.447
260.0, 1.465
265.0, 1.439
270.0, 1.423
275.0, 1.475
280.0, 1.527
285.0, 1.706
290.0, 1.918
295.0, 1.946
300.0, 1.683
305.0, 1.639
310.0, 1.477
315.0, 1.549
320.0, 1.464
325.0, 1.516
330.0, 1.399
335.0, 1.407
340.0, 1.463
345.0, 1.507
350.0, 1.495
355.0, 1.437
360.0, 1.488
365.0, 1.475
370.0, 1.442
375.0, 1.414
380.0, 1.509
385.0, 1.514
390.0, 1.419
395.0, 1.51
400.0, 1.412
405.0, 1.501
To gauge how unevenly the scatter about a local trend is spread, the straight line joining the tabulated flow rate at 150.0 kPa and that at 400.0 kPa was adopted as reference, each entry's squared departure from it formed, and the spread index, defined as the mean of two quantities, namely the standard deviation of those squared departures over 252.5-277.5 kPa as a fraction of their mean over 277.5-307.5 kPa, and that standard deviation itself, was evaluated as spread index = 0.01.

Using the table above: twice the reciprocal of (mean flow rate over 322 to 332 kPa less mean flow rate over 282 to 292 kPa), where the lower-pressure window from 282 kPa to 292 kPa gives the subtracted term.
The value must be -6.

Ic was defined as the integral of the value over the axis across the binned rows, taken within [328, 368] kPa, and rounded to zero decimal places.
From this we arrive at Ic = 58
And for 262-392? 199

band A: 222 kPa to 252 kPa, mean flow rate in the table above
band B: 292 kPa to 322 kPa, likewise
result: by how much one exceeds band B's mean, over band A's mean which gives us -0.44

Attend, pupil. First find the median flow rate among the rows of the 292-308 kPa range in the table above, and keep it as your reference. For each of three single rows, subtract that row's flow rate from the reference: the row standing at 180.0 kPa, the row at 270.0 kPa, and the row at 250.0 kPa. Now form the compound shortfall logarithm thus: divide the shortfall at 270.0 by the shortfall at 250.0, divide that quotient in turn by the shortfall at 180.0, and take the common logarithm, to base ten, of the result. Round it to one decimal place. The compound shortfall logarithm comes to 1.0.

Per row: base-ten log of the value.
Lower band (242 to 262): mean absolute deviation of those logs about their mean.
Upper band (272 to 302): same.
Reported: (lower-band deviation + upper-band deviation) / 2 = 0.0198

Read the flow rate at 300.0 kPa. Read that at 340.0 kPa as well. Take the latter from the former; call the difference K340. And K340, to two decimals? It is 0.22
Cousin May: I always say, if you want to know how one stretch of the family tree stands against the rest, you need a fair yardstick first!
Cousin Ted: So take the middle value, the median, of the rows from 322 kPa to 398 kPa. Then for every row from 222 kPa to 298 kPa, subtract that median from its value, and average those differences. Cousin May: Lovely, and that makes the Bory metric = 0.053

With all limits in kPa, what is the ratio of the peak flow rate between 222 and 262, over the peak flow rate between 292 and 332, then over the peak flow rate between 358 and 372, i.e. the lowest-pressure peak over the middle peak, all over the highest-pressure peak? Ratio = 0.51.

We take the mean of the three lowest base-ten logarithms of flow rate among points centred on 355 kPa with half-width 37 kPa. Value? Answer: 0.148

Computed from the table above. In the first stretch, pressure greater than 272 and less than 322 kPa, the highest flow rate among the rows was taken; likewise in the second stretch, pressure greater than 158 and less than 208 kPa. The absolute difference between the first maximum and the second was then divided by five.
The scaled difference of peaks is 0.07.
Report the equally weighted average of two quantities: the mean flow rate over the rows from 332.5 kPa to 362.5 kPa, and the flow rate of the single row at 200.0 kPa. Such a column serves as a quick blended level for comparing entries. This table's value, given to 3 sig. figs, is 1.54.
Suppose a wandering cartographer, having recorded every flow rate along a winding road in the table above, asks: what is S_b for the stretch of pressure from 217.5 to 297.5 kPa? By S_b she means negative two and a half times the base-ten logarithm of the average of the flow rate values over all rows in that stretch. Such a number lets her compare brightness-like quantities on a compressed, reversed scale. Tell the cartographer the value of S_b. -0.45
